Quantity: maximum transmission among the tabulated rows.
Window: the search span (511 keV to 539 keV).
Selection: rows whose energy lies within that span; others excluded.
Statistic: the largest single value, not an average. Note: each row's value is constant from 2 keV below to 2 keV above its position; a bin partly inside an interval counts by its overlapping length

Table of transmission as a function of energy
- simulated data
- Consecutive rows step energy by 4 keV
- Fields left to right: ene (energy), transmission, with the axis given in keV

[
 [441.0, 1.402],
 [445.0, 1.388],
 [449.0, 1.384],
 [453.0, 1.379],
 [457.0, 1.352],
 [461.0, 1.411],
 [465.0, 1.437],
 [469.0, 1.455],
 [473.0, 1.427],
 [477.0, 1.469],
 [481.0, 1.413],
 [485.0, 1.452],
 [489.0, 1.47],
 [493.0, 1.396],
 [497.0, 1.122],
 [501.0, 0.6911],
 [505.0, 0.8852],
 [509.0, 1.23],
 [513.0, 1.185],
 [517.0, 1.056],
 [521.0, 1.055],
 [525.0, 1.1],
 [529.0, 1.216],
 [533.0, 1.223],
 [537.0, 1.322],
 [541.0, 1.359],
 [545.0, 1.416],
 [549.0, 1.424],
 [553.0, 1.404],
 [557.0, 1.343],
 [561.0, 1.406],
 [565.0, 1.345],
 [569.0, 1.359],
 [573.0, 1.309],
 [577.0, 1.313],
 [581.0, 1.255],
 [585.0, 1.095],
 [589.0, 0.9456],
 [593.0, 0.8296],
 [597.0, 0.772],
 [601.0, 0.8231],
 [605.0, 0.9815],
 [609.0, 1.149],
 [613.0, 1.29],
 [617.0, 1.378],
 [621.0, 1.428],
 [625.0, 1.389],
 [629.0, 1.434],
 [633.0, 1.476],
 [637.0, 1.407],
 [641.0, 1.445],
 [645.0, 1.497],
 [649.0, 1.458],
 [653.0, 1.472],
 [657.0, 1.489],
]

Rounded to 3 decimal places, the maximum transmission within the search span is 1.322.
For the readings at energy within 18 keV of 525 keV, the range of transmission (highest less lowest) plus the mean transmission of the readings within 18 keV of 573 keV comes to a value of 1.6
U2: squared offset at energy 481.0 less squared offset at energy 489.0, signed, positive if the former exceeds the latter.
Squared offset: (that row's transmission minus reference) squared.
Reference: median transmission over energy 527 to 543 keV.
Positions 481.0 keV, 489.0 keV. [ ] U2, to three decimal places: -0.019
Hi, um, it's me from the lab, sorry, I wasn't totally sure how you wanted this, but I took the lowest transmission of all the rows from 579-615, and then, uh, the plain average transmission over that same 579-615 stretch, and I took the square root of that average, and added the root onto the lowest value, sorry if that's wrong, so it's 1.78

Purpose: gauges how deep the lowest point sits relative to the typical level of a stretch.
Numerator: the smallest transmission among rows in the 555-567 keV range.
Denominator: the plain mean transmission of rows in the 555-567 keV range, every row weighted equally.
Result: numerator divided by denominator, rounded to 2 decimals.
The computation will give 0.98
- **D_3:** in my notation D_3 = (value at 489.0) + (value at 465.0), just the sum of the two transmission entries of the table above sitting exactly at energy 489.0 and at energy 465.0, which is 2.91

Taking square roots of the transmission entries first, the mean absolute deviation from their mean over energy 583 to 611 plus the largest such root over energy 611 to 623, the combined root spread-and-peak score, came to 1.25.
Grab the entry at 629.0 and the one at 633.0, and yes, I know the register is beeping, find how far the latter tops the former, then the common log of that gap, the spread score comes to -1.4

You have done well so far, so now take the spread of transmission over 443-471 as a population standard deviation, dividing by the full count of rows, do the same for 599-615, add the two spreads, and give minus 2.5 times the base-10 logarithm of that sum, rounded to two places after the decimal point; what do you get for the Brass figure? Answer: 1.70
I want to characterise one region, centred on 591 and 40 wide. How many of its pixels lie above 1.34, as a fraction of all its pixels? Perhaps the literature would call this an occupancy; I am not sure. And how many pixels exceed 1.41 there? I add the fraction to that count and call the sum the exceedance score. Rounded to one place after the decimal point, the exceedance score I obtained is 0.0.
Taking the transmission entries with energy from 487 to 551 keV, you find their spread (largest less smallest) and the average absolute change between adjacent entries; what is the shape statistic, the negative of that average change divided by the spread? -0.159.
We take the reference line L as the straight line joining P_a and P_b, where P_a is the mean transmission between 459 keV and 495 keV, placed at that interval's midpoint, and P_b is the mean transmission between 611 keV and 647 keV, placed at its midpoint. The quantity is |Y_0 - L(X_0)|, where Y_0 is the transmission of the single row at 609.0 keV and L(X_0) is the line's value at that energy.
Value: 0.27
